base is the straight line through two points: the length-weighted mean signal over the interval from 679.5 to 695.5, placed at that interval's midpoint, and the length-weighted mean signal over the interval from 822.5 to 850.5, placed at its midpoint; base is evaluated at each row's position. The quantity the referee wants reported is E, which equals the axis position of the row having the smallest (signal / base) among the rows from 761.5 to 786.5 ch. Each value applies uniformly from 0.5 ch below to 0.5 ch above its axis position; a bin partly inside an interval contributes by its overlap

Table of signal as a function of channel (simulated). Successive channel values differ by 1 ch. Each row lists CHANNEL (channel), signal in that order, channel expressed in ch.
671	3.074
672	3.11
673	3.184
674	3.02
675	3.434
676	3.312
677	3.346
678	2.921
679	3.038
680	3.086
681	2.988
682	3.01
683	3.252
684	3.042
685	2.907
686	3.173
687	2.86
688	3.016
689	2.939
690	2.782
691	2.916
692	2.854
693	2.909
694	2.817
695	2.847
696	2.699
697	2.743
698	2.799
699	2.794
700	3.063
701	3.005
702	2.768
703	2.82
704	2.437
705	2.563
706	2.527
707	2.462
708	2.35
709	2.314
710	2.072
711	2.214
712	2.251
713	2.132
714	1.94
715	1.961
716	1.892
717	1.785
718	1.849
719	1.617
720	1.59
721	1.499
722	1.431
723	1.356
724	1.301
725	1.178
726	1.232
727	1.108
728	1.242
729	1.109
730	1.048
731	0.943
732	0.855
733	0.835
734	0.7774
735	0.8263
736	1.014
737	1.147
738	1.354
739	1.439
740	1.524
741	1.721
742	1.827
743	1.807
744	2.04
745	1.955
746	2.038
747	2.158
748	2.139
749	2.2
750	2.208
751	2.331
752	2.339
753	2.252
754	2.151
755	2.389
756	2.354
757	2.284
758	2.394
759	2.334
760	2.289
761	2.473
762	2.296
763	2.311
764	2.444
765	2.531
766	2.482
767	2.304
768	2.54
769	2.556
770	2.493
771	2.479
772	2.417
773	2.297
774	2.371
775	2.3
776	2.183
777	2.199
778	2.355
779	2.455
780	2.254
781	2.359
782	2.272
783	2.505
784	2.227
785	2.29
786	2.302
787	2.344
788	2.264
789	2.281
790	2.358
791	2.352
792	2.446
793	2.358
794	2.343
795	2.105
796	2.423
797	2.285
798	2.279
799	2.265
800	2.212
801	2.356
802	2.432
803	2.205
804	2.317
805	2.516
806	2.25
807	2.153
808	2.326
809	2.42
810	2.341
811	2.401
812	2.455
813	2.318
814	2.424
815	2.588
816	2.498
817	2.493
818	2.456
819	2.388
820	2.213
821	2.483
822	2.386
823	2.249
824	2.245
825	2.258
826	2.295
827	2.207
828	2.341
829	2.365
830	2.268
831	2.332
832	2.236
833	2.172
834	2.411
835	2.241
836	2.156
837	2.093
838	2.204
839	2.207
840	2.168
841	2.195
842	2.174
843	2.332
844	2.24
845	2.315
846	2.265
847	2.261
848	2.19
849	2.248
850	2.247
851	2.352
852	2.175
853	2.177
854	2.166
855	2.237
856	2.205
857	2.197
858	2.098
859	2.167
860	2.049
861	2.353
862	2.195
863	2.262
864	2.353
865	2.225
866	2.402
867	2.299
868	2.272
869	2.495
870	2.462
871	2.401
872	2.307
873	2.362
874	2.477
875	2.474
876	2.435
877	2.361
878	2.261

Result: 776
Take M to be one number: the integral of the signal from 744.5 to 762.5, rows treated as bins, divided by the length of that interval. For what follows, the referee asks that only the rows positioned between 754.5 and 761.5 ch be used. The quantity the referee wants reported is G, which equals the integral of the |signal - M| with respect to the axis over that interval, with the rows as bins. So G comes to 1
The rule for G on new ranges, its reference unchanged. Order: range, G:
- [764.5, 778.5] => 2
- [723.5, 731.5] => 9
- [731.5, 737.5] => 8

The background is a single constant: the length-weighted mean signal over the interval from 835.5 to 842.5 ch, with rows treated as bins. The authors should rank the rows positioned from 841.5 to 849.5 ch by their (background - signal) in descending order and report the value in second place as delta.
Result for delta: -0.02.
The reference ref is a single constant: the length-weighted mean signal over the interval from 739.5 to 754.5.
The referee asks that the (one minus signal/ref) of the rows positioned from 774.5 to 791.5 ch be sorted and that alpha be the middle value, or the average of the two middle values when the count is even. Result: -0.124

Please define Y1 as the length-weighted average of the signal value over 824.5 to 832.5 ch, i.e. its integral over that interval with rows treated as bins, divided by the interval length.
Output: 2.29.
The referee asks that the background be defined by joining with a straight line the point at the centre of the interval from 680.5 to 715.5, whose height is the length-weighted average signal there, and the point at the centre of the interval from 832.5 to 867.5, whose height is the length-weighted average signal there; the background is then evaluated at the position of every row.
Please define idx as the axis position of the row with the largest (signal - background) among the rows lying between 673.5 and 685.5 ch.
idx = 675 ch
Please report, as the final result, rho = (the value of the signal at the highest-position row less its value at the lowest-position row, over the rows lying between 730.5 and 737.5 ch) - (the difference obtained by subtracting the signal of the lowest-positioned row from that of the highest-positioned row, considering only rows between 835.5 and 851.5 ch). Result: 0.01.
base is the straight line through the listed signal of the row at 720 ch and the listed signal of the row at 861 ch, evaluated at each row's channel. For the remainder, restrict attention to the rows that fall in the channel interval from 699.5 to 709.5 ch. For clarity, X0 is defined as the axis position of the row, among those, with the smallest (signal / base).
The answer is 709 ch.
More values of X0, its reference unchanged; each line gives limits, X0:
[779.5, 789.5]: 784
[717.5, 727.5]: 727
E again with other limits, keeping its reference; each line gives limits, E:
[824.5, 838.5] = 837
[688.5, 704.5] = 704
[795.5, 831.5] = 807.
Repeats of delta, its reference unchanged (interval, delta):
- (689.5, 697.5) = -0.57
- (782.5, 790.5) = -0.09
